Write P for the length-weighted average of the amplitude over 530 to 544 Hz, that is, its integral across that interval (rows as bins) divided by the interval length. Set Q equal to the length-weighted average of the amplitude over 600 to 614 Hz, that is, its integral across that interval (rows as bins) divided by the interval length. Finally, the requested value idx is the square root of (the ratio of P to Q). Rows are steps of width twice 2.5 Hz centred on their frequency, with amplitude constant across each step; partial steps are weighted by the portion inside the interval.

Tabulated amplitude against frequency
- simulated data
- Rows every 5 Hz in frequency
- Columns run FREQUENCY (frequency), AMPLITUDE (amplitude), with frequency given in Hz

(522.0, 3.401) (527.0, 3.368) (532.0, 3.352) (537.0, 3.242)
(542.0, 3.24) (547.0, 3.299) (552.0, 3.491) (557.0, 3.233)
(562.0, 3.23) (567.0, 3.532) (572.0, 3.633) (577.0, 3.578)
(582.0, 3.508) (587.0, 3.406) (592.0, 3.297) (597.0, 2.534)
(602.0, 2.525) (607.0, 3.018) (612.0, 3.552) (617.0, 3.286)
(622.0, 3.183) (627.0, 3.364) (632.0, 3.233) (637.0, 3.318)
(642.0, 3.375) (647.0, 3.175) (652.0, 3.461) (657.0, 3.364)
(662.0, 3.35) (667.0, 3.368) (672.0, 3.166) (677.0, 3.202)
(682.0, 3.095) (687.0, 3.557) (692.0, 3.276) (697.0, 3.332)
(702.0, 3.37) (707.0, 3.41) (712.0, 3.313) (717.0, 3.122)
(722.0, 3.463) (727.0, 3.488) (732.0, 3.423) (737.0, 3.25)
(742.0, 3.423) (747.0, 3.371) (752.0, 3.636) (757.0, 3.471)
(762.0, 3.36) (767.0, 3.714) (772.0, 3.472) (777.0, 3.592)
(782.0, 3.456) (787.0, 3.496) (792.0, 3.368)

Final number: 1.04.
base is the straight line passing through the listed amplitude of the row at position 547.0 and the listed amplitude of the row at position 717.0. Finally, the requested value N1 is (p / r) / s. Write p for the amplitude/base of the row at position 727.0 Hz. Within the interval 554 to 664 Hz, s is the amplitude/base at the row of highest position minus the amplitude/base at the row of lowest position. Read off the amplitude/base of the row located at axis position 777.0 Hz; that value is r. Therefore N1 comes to 14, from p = 1.12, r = 1.17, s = 0.07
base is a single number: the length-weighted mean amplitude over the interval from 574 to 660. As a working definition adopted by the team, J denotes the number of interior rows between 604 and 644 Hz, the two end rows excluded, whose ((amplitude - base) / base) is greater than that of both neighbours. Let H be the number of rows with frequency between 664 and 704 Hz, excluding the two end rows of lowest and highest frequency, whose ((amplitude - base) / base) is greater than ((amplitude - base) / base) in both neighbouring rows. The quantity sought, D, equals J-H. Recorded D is 0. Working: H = 2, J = 2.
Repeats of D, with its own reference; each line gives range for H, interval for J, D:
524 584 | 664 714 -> 1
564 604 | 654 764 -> 6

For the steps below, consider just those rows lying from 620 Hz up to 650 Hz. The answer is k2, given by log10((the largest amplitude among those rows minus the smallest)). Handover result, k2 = -0.70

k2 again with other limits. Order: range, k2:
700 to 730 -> -0.44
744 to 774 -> -0.45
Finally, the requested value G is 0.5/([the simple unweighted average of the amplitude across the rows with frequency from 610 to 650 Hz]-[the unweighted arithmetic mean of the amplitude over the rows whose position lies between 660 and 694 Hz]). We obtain 22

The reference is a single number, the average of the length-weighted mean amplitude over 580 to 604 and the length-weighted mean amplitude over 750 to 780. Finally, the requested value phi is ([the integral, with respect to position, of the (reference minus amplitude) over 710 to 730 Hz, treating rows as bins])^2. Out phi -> 1.1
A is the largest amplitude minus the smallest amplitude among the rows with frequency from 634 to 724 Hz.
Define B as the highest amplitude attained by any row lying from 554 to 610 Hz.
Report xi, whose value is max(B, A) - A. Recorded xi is 3.17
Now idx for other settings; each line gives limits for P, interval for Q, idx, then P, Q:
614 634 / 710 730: 0.99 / 3.27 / 3.35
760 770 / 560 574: 1.01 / 3.54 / 3.47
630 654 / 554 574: 0.99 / 3.31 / 3.40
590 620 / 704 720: 0.96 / 3.03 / 3.29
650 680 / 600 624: 1.03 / 3.31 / 3.12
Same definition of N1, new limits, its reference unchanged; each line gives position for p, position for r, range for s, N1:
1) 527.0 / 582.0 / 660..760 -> 13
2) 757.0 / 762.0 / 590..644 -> 25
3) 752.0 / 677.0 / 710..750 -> 37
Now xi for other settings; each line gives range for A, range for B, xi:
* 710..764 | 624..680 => 2.95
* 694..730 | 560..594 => 3.27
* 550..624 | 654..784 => 2.61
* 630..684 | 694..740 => 3.12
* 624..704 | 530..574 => 3.17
